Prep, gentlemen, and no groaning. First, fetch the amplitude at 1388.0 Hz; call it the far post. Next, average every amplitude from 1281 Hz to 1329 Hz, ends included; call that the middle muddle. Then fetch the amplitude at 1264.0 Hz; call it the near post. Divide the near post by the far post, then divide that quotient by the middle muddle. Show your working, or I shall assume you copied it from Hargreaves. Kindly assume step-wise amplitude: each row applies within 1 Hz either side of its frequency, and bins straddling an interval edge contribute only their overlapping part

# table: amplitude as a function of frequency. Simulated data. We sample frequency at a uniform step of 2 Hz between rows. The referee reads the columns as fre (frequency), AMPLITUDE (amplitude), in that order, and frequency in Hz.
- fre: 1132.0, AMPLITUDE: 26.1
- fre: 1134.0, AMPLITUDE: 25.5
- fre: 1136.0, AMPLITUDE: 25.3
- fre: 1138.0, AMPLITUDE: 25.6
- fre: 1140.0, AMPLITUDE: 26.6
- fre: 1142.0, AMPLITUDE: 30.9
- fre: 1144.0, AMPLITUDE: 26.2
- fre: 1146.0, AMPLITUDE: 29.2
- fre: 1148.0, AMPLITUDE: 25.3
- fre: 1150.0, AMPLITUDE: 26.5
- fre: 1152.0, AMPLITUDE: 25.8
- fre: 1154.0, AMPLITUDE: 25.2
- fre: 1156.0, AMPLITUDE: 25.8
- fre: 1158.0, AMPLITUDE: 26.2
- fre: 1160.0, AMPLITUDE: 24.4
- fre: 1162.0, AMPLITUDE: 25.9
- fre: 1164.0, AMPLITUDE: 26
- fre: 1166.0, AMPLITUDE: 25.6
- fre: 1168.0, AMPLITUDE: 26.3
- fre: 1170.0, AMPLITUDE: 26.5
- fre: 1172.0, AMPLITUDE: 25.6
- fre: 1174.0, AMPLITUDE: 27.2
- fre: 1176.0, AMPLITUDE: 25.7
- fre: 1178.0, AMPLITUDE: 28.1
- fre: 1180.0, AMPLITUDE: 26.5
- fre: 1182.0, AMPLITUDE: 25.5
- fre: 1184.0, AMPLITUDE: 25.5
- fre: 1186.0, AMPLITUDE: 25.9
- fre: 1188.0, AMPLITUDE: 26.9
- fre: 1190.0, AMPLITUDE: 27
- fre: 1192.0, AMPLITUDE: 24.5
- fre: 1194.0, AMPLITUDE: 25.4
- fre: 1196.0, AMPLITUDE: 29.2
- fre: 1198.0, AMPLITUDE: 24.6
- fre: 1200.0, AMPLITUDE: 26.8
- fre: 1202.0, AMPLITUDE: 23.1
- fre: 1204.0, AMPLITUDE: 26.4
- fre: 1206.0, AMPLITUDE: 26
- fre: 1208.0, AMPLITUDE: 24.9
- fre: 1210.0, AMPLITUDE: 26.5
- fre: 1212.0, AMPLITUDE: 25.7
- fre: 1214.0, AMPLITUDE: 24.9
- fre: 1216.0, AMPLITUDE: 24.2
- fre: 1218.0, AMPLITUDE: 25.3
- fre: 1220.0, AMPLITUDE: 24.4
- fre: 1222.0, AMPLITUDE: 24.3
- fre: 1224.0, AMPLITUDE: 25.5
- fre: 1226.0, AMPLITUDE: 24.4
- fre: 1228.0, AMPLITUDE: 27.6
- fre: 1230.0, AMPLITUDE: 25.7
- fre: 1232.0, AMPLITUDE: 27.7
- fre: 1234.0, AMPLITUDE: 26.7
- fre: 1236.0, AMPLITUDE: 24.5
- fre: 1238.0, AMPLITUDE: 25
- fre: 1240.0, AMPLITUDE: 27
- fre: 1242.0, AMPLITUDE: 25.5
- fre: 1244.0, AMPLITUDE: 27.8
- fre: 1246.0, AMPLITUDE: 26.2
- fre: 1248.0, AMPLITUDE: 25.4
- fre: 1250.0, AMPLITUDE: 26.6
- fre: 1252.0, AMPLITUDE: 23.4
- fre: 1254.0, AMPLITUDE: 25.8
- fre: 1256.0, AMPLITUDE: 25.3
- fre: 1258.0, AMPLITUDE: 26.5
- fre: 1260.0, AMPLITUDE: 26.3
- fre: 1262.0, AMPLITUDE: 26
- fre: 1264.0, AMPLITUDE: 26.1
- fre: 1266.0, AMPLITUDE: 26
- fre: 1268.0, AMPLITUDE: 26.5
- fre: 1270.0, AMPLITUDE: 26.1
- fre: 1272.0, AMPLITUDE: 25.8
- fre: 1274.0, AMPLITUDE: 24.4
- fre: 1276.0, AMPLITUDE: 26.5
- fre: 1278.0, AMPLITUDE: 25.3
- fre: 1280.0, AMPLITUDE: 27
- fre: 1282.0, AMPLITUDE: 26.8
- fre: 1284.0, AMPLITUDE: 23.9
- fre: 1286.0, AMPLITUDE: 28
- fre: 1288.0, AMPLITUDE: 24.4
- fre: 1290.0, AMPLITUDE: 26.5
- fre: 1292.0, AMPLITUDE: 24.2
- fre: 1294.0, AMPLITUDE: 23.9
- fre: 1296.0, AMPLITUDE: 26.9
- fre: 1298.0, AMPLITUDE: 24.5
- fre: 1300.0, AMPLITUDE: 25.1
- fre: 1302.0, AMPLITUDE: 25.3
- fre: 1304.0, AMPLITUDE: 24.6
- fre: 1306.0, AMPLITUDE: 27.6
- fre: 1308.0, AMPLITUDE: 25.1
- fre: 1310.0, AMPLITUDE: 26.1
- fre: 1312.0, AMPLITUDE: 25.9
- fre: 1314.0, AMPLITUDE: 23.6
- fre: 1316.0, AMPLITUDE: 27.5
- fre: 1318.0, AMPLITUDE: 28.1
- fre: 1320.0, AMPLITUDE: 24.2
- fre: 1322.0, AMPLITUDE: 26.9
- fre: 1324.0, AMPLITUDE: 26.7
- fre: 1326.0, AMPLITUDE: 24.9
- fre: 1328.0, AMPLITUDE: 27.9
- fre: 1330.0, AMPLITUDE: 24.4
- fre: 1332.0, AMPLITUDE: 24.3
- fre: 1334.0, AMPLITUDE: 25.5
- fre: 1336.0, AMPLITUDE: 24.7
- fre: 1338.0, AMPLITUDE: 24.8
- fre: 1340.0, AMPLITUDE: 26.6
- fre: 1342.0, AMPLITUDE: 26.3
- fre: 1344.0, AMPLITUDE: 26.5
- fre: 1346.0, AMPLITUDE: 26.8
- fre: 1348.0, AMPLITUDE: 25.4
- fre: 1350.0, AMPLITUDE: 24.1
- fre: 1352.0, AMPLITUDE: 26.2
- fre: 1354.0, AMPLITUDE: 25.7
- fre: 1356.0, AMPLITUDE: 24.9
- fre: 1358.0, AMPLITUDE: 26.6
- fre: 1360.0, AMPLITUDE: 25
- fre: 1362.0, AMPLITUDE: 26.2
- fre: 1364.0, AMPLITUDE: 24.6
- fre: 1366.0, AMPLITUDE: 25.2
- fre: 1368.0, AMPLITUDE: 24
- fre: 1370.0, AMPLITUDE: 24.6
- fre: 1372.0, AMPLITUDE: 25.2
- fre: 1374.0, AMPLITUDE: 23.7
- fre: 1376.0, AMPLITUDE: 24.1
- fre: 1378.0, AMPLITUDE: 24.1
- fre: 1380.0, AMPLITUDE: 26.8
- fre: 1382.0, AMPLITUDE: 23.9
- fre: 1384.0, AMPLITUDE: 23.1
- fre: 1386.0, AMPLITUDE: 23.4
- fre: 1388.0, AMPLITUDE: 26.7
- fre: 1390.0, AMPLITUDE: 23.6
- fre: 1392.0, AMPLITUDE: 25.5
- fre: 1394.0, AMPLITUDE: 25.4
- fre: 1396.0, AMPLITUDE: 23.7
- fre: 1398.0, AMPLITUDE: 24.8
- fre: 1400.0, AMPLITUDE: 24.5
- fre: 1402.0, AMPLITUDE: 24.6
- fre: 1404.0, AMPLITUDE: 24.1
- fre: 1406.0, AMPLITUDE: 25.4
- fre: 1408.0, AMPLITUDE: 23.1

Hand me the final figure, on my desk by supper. 0.038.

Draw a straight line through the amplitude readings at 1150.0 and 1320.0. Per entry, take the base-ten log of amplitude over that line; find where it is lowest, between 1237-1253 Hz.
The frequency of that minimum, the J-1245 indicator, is 1252.0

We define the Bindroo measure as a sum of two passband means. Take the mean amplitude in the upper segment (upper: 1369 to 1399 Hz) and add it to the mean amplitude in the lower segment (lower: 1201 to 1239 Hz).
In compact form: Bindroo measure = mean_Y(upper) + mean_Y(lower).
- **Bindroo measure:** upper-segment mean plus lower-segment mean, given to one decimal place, 50.0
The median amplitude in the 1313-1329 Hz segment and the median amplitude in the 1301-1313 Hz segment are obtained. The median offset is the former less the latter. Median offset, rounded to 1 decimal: 1.2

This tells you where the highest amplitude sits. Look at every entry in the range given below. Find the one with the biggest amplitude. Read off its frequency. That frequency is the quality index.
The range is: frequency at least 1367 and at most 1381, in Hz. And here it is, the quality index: 1380.0 Hz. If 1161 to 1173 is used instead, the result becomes 1170.0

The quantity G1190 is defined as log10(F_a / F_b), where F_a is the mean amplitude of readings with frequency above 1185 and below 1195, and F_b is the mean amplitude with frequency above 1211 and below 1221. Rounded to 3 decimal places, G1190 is 0.018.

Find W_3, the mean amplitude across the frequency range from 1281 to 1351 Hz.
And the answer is 25.7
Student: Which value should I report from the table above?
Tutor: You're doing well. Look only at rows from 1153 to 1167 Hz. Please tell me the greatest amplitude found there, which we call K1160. 26.2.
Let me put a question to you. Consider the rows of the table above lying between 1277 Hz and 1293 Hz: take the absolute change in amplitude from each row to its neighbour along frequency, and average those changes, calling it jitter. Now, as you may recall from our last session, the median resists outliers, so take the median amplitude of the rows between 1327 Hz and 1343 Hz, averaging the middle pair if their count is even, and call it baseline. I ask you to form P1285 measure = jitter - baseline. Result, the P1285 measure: -22.7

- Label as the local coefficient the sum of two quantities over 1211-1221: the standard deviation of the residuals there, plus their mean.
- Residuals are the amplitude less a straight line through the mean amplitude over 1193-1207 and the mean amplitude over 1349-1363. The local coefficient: -0.4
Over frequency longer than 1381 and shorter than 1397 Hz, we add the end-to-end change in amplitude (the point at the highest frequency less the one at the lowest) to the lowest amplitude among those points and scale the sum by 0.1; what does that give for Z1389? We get 2.29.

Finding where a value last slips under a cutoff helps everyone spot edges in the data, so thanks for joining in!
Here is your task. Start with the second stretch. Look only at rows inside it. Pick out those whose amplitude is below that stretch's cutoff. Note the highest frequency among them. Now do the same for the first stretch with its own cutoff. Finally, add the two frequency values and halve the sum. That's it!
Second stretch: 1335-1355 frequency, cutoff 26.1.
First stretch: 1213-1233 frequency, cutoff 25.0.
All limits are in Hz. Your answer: 1290 Hz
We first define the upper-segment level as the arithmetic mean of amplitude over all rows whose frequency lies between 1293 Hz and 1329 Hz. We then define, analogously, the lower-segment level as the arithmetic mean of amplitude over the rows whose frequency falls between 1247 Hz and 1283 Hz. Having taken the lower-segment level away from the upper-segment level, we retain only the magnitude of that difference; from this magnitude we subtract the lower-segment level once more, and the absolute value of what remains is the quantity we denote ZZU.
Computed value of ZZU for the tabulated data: 25.8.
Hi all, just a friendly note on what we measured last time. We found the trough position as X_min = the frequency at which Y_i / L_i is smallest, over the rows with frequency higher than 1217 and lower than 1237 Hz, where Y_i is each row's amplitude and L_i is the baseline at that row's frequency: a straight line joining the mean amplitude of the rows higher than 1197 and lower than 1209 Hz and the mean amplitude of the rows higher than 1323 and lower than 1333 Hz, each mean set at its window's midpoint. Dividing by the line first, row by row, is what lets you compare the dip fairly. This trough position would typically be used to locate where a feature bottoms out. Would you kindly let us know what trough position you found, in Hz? 1222.0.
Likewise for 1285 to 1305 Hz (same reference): 1294.0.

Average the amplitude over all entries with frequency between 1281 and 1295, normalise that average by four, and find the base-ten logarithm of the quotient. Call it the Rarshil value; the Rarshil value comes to 0.803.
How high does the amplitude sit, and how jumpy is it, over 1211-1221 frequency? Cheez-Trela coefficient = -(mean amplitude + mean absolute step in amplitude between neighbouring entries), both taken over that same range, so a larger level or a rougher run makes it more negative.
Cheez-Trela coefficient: -25.8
